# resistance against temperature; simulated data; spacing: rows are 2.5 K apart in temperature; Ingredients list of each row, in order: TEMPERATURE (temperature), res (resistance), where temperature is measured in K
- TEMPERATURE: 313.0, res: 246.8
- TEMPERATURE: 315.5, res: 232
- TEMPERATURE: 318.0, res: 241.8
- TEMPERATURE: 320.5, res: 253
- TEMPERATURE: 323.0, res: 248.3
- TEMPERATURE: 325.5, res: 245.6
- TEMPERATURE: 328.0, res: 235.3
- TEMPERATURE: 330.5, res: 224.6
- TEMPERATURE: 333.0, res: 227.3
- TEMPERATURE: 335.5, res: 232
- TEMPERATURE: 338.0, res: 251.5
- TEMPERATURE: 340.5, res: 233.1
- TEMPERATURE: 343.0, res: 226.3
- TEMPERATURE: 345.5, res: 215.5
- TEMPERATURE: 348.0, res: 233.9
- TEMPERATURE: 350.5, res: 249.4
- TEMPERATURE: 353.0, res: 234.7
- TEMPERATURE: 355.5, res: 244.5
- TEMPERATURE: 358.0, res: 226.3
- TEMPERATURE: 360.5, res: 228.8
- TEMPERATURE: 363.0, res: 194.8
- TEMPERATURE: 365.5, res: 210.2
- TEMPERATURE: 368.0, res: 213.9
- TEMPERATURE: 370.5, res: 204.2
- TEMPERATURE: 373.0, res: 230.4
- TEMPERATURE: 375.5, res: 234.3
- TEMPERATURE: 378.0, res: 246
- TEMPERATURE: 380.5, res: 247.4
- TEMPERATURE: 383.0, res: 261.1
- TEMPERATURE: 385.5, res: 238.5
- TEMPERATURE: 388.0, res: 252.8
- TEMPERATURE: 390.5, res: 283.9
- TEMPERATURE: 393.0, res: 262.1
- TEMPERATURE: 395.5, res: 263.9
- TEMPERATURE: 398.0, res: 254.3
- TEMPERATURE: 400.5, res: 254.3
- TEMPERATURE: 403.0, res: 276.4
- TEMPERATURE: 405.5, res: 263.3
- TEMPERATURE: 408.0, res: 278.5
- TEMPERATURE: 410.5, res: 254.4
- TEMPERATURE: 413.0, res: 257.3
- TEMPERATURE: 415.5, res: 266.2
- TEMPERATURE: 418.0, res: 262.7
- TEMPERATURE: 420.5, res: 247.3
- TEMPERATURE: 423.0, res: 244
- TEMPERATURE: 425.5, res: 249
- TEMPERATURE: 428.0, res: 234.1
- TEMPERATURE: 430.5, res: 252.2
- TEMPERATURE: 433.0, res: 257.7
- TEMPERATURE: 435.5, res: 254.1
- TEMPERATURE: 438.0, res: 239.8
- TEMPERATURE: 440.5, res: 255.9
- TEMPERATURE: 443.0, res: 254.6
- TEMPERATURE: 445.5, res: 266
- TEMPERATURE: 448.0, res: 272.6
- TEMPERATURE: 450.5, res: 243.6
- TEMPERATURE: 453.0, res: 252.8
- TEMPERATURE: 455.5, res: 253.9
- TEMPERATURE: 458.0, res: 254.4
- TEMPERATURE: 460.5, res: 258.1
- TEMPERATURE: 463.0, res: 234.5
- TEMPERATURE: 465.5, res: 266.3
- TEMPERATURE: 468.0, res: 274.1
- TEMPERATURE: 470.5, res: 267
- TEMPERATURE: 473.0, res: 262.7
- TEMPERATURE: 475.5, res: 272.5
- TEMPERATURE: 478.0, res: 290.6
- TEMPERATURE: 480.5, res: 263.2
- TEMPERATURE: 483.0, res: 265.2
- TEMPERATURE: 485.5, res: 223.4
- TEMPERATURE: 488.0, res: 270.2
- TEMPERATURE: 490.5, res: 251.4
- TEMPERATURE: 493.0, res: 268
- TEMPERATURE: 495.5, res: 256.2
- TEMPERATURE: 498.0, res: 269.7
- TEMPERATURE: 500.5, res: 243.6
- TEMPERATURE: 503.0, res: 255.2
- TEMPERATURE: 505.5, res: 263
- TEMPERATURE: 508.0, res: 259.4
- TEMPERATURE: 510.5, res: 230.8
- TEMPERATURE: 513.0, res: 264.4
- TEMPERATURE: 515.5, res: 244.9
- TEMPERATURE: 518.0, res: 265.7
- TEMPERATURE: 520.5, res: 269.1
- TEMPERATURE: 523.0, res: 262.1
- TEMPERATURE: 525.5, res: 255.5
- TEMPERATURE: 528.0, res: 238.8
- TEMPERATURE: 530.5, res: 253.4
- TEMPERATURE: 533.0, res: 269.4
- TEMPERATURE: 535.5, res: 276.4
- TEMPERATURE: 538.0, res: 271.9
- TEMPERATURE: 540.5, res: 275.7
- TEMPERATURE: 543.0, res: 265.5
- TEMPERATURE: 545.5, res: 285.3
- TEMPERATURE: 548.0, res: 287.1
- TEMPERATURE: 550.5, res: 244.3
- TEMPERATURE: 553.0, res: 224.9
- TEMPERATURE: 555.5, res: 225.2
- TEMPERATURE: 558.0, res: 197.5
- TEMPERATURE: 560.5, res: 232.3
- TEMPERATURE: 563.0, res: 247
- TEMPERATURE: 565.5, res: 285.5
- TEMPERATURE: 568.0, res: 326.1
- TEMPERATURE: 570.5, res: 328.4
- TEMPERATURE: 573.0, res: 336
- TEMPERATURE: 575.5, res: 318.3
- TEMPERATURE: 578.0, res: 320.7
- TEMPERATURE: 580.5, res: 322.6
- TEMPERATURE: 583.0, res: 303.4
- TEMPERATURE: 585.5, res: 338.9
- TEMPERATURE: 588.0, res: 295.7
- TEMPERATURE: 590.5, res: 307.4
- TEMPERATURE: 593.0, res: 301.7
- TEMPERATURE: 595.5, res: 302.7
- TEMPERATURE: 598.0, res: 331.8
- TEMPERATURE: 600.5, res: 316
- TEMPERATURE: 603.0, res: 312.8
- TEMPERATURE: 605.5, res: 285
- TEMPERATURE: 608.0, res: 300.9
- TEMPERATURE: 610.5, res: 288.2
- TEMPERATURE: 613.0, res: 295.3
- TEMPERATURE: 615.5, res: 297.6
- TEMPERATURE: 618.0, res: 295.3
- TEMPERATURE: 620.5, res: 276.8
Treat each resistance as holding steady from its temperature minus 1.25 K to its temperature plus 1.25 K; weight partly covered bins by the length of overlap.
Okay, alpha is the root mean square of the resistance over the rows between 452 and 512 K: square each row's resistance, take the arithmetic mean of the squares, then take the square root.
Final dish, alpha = 259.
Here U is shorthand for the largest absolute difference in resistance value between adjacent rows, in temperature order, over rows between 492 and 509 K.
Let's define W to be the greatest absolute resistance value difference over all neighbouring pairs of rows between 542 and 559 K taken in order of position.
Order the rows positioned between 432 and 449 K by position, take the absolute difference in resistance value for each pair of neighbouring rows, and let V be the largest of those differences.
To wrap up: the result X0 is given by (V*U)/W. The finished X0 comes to 10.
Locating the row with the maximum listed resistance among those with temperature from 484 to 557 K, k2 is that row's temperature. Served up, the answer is 548.0 K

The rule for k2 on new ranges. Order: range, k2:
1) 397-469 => 408.0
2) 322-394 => 390.5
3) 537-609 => 585.5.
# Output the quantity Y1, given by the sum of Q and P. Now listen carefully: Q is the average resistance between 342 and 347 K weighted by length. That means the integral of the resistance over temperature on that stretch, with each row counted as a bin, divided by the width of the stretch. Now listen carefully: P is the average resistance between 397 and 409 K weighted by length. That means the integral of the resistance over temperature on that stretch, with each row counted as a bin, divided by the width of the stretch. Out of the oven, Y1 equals 487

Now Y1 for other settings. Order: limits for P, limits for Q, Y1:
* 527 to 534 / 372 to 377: 487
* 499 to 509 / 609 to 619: 550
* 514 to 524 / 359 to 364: 474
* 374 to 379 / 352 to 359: 475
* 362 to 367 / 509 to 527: 459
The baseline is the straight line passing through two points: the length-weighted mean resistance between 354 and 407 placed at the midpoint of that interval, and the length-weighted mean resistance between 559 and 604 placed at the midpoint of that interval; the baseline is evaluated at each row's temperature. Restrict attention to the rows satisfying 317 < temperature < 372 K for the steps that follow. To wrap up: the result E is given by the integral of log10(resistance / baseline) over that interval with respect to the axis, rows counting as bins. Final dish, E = -0.1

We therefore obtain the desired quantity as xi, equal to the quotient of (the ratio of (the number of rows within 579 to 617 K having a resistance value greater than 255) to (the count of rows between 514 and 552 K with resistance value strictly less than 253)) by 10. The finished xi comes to 0.50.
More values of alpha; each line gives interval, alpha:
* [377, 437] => 257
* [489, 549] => 262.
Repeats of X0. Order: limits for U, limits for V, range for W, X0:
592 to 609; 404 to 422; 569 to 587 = 20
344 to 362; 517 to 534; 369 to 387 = 12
